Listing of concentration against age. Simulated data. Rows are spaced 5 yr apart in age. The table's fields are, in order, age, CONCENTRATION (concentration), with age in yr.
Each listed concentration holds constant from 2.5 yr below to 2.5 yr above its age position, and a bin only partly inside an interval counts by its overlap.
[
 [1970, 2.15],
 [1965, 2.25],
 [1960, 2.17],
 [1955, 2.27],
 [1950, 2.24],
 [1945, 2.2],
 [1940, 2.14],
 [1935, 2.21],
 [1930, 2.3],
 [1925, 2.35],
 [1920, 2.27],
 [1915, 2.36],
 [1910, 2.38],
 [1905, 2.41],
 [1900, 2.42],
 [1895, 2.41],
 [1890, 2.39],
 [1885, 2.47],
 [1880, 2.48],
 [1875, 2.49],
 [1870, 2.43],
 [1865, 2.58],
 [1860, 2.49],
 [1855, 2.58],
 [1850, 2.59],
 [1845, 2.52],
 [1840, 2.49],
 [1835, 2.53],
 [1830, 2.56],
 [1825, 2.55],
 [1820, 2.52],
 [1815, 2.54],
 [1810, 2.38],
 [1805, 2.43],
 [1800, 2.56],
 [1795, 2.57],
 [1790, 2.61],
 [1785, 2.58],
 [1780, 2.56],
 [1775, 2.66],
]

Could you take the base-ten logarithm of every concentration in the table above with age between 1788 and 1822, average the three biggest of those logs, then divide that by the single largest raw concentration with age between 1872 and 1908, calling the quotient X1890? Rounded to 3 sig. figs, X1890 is 0.165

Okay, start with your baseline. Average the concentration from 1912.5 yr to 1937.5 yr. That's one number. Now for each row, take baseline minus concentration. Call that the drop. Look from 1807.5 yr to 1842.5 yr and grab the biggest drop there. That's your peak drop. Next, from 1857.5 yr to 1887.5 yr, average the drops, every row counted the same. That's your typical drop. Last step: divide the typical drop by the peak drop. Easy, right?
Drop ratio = 2.3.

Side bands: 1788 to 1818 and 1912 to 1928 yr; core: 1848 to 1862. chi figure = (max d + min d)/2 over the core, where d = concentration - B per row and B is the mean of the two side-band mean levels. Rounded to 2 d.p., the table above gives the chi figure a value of 0.12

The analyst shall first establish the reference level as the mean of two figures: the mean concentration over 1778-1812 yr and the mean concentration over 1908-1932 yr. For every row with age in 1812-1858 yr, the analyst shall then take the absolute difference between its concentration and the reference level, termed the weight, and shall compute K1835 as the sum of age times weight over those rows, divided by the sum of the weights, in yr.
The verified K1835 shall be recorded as 1836.2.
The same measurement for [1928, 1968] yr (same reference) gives 1947.7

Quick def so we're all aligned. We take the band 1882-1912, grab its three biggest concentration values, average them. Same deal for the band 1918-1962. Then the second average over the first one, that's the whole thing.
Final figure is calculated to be 0.95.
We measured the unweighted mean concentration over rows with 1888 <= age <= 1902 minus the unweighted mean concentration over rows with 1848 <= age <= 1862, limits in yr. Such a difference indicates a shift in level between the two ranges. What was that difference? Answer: -0.15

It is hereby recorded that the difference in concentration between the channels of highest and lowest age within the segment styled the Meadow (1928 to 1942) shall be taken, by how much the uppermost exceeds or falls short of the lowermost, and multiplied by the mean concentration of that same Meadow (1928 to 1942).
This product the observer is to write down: -0.4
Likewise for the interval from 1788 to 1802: -0.1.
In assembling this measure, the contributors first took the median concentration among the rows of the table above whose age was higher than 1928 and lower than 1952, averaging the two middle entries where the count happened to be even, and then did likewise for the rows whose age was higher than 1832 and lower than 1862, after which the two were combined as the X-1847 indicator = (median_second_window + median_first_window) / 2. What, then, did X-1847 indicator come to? 2.37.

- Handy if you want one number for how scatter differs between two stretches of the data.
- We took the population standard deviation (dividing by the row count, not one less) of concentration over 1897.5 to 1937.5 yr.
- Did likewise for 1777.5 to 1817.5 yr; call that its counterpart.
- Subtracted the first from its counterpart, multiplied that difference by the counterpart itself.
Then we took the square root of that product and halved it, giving 0.012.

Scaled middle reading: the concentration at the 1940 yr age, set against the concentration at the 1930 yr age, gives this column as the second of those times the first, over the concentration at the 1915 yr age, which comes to 2.09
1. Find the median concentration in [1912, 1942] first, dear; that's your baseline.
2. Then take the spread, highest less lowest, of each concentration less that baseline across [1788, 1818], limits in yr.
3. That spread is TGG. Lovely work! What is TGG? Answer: 0.23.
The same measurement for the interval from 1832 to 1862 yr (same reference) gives 0.10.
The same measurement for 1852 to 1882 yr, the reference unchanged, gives 0.15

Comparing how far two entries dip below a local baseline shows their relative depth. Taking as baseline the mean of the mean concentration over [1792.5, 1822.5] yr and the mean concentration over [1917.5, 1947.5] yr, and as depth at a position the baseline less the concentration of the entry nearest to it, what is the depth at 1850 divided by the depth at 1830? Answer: 1.2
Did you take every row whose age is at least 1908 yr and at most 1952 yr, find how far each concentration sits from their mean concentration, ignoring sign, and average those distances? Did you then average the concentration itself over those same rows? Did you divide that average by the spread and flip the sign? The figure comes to -34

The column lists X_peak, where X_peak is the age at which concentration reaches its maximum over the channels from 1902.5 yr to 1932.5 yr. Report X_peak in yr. 1905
